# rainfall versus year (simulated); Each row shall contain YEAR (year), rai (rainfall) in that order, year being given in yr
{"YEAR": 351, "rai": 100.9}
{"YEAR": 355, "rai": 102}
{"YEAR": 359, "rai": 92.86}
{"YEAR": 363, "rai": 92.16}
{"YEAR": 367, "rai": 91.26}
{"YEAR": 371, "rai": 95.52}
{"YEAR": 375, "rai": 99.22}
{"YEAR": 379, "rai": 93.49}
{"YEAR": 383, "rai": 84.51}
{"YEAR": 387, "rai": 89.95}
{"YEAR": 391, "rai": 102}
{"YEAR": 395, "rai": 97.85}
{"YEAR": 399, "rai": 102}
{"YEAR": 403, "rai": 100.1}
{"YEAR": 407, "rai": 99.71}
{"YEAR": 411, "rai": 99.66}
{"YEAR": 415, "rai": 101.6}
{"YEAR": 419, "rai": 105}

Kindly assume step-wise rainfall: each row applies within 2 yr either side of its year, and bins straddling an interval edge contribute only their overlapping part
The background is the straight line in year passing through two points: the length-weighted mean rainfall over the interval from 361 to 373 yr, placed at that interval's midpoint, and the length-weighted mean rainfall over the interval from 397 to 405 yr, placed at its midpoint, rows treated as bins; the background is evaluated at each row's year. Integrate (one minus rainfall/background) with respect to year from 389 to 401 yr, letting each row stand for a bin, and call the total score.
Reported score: -0.1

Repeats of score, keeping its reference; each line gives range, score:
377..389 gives 0.9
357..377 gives -0.3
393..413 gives 0.3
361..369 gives 0.1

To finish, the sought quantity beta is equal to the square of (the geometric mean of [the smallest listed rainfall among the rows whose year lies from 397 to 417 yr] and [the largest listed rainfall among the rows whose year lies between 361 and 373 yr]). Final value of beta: 9520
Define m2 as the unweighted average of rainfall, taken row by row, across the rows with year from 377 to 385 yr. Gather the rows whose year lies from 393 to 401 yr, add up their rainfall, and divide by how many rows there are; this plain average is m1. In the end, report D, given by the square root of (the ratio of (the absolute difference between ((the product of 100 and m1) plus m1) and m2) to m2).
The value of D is 10.6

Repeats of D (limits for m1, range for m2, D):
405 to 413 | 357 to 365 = 10.4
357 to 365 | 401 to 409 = 9.6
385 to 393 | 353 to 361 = 9.9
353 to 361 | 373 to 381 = 10.1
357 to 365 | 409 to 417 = 9.6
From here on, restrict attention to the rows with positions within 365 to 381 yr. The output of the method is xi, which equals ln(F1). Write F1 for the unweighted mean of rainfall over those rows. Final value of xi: 4.553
